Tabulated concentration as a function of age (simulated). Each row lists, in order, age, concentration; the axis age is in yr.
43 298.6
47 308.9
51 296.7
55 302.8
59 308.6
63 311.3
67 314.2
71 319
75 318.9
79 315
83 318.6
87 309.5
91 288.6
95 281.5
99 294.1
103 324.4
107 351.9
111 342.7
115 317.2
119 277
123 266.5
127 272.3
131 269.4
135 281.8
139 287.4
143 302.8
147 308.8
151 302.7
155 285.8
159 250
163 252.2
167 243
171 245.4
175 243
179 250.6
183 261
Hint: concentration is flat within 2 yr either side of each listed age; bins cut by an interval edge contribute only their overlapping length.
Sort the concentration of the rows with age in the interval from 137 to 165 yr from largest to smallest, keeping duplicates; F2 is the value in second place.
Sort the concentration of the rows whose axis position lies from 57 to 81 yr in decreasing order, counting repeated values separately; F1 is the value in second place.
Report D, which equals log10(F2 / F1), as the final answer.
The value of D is -0.02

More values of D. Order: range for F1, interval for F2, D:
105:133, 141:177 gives -0.05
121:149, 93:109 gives 0.03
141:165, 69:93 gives 0.02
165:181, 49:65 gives 0.10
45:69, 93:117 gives 0.04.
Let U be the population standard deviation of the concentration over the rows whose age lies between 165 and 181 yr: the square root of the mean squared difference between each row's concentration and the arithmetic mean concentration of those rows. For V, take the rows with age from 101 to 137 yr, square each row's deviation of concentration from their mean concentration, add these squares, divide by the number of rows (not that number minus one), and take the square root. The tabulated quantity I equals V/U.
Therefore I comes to 10.2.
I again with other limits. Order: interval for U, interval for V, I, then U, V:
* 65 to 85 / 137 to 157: 4.4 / 2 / 9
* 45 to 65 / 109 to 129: 5.6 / 5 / 30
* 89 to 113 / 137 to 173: 0.9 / 27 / 26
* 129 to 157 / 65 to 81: 0.2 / 13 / 2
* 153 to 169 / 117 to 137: 0.3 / 17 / 5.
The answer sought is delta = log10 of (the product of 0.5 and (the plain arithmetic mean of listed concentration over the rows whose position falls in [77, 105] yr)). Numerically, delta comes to 2.18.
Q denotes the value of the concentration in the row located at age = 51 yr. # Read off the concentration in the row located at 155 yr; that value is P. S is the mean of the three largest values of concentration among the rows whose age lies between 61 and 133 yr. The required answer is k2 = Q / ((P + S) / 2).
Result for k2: 0.95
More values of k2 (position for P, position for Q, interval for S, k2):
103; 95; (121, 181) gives 0.89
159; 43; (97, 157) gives 1.01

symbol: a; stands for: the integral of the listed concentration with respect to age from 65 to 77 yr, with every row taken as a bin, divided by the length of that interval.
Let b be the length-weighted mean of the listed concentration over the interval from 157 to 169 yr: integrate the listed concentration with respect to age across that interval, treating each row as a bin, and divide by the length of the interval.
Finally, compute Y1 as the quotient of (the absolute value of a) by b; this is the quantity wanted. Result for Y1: 1.28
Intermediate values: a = 317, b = 248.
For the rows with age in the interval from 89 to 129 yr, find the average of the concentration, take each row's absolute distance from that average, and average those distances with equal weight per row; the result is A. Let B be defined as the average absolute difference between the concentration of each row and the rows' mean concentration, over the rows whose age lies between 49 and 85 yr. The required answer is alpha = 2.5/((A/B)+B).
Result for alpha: 0.242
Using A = 26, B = 6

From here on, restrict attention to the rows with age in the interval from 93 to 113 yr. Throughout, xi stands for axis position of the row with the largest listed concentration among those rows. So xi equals 107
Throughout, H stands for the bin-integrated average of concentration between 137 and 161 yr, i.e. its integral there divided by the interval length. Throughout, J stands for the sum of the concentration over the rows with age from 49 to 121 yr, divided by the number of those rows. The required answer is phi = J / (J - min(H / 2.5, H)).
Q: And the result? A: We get 1.59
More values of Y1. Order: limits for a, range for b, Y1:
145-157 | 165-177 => 1.23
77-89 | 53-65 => 1.02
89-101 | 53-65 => 0.94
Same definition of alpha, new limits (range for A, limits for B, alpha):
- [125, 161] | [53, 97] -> 0.231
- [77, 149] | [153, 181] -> 0.215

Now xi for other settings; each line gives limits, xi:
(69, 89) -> 71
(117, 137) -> 135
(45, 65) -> 63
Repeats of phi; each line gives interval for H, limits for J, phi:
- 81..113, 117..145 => 1.82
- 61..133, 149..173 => 1.86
